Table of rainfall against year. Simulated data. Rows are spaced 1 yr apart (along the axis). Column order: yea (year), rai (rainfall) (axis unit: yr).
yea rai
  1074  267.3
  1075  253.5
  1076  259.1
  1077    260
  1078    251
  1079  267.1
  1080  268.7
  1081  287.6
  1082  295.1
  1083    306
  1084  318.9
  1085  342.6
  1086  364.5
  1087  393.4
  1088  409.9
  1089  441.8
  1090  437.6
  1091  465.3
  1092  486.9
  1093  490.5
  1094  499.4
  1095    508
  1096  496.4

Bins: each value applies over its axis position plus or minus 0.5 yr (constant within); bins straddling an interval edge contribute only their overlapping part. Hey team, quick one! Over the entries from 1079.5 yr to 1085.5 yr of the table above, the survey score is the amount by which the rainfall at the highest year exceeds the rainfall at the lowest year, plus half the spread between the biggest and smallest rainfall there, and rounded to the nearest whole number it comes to 111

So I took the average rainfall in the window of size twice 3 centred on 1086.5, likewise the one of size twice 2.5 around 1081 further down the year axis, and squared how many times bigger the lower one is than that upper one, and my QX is 0.57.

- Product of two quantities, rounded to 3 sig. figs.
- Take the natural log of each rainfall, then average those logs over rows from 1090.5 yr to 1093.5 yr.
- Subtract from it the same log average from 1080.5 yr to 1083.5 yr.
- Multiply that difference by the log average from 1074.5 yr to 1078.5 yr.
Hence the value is 2.69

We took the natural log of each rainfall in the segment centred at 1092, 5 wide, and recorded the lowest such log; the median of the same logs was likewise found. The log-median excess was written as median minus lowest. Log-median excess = 0.107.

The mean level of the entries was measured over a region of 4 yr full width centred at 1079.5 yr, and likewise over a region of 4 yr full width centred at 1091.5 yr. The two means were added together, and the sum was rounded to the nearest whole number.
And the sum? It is 739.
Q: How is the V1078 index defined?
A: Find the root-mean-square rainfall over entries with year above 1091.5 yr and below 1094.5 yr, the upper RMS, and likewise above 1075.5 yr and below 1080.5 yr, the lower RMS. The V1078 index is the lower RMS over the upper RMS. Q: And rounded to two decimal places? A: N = 0.53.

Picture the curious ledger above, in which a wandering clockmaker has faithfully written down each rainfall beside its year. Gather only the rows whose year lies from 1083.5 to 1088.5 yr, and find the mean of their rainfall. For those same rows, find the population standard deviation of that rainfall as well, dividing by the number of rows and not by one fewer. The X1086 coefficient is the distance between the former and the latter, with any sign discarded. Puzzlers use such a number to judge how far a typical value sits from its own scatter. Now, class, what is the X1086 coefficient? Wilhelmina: 333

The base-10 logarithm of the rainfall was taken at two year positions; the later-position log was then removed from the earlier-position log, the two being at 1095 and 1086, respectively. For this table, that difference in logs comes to -0.14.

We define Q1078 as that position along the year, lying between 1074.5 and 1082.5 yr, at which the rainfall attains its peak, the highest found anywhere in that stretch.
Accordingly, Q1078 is 1082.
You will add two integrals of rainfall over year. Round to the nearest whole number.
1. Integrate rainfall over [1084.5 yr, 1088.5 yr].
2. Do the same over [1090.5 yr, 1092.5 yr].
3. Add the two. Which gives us 2463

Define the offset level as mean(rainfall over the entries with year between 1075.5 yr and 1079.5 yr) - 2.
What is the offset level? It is 257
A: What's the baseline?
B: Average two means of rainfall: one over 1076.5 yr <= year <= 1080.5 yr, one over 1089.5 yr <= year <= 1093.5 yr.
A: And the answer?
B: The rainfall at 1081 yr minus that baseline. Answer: -78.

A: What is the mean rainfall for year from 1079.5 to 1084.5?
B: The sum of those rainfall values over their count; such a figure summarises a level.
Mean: 295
